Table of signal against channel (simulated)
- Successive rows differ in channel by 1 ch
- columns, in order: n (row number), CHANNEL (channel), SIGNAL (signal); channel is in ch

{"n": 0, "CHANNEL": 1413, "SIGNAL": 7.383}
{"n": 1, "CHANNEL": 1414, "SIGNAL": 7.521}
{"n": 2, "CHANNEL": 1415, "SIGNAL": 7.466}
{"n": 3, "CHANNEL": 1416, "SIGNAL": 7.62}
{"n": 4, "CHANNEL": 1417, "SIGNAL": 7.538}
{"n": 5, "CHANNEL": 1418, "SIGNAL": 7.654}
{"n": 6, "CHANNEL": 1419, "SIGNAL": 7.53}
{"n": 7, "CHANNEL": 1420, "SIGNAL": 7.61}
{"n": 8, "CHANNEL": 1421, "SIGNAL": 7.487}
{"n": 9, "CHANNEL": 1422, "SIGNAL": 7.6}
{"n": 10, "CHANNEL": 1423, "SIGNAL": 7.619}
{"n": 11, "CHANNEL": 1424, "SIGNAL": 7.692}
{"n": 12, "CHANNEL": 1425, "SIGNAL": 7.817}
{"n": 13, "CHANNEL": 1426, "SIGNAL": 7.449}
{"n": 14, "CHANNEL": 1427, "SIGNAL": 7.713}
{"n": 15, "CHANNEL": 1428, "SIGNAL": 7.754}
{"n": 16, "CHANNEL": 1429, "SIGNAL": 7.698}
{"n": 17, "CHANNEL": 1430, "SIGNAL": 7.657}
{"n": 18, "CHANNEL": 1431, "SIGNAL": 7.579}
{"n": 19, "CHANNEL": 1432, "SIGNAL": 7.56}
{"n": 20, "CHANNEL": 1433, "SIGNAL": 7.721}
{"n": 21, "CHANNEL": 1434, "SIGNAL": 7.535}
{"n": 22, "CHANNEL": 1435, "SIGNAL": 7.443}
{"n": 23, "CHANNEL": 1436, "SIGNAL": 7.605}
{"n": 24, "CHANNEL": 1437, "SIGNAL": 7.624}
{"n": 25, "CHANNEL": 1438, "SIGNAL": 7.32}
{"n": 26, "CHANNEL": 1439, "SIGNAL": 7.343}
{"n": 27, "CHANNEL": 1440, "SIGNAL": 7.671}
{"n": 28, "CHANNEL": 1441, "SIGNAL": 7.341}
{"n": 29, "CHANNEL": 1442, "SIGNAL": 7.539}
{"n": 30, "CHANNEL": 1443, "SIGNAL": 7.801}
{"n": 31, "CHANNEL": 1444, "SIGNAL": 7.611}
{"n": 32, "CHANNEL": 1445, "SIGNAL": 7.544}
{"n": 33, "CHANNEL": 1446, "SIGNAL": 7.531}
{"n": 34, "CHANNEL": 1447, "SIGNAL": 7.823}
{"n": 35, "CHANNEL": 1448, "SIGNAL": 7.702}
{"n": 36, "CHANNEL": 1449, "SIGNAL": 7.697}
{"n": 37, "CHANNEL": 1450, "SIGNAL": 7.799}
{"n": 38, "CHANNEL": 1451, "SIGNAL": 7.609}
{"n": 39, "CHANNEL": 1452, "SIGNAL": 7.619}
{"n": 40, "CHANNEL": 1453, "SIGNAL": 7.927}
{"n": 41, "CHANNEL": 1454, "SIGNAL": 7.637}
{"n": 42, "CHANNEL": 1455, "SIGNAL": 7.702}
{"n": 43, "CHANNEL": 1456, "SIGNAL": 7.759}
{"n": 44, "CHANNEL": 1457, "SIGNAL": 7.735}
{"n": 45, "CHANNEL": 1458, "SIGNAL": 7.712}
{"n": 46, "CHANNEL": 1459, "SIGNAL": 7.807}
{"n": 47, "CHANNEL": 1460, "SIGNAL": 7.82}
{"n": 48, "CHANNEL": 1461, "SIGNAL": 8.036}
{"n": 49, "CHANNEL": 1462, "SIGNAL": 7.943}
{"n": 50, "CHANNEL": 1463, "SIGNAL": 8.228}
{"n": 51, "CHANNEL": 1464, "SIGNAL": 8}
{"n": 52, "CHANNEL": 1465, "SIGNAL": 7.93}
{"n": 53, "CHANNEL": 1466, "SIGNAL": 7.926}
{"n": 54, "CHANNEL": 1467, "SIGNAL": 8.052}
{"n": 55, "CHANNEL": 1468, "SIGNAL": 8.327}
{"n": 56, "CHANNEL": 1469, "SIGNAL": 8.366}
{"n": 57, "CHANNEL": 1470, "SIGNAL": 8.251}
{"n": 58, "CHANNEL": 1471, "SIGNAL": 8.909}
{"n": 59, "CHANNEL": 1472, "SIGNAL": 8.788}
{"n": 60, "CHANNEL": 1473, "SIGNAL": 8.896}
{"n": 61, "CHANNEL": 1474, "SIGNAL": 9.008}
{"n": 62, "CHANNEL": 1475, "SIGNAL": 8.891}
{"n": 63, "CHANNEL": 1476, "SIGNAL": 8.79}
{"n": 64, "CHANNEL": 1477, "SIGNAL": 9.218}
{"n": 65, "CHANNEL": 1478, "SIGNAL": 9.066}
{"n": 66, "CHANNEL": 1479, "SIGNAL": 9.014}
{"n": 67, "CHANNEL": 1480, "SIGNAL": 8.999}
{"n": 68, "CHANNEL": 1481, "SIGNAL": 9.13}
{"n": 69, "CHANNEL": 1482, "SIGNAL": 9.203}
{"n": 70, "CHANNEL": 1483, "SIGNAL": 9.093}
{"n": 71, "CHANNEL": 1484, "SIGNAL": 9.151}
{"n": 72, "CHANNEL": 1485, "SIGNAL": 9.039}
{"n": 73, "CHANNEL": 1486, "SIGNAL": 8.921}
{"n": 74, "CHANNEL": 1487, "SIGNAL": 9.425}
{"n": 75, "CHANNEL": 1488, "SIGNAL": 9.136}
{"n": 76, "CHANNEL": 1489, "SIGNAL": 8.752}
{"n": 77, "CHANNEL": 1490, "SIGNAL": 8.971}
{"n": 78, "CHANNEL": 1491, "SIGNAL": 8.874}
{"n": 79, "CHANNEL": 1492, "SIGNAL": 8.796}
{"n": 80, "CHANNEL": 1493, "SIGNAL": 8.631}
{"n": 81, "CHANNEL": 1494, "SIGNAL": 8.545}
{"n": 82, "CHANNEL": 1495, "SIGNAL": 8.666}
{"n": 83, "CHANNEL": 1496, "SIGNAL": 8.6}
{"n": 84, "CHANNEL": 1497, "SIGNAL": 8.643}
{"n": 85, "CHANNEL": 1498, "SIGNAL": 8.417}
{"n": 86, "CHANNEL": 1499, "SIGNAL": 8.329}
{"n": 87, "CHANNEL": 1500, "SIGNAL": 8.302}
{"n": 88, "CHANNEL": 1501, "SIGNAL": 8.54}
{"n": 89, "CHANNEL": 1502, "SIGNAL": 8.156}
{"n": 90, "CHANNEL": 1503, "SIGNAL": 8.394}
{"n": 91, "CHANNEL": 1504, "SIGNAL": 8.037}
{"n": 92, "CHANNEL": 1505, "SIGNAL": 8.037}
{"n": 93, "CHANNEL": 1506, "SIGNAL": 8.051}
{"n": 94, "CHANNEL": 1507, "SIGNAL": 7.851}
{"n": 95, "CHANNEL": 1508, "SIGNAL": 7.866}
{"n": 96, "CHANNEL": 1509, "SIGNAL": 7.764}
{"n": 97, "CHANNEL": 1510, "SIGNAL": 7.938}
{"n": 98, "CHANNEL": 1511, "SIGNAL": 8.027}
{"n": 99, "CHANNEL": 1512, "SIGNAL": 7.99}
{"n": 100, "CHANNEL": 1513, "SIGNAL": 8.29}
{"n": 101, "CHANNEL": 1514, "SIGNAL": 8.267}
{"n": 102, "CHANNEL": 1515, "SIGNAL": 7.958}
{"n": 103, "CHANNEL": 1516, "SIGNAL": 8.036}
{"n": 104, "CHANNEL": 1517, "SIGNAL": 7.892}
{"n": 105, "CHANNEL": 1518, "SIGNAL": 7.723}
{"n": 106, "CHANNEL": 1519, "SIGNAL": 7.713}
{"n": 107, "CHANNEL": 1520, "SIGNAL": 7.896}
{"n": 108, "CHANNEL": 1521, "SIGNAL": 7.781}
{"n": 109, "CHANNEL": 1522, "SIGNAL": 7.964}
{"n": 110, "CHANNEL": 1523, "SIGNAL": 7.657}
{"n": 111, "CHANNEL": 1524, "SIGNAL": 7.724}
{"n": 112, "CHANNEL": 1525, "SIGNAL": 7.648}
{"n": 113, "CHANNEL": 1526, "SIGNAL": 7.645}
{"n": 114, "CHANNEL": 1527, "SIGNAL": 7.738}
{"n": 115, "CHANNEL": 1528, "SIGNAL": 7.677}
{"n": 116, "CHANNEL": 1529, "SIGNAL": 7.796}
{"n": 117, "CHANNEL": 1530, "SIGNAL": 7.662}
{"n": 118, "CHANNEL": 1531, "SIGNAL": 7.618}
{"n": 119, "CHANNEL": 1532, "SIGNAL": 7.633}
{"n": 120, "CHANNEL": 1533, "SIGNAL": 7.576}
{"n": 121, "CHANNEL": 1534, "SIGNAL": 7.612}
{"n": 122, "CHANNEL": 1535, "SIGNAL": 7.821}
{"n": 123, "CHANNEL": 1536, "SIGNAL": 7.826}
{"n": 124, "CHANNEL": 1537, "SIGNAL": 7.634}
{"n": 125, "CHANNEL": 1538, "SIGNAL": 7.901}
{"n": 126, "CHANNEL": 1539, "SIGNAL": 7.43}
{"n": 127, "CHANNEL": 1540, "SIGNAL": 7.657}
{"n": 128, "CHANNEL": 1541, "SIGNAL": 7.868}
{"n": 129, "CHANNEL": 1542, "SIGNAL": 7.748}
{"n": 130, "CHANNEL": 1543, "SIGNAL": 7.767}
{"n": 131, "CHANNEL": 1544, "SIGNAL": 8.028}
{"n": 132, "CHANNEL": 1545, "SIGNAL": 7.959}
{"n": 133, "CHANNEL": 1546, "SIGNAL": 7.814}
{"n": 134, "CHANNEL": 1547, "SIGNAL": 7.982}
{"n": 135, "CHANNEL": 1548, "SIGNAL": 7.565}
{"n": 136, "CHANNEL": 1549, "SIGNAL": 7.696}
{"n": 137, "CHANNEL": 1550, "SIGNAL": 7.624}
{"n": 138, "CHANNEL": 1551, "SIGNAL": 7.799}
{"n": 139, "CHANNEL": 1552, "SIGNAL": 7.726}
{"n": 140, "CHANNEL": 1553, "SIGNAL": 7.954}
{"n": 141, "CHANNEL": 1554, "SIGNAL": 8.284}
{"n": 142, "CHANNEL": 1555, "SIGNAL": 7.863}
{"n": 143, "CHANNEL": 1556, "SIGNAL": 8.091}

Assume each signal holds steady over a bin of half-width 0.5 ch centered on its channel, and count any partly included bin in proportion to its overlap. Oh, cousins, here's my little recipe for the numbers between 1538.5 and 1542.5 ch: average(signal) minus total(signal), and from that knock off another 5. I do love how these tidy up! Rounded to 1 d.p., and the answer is -28.0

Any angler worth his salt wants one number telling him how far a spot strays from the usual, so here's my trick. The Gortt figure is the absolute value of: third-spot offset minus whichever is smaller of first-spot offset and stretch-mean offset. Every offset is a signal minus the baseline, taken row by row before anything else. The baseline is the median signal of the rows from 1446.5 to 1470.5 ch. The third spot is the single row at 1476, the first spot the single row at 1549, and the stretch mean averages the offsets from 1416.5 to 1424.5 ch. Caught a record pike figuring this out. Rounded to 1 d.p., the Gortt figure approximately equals 1.2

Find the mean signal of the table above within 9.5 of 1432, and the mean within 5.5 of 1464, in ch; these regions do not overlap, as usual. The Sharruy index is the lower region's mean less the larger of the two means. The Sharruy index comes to -0.45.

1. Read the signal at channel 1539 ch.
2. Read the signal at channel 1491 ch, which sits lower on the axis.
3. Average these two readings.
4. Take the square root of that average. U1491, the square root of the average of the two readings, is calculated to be 2.86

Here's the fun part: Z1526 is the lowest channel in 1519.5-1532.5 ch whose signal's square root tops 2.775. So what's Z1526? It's 1520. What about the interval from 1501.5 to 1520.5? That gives 1502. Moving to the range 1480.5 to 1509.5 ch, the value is 1481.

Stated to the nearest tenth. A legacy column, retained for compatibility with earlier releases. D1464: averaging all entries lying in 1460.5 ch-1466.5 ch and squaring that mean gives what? 64.2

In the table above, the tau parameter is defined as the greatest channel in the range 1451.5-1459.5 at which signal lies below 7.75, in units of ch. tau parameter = 1458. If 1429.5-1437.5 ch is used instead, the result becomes 1437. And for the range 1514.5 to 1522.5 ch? 1519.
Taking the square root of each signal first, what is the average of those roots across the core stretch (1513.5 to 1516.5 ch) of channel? 2.84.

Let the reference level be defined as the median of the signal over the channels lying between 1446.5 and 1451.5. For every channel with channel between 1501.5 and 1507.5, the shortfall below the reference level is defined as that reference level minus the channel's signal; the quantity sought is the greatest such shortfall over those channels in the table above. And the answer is -0.15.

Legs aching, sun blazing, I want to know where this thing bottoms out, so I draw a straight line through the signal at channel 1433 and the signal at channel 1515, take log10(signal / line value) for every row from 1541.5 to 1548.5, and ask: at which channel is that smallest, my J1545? 1548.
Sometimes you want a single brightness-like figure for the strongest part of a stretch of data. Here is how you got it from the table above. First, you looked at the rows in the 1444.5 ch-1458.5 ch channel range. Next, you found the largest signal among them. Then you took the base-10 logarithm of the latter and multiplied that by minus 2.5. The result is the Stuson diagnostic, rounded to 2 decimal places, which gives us -2.25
